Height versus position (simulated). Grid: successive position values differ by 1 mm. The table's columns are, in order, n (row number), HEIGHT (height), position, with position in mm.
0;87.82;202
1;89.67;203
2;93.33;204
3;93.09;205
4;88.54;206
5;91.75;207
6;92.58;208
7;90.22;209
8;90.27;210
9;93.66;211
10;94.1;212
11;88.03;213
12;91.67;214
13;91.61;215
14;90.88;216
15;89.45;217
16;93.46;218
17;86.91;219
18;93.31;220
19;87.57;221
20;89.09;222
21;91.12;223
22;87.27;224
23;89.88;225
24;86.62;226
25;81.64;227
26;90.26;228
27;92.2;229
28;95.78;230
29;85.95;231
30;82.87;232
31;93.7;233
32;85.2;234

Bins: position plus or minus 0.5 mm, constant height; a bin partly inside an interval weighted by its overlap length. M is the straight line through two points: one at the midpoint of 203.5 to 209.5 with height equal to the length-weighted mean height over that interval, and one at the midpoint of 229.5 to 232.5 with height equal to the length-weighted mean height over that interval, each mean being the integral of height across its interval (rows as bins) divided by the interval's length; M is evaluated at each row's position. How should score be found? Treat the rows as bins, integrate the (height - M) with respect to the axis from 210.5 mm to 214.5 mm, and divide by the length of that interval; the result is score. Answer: 1.1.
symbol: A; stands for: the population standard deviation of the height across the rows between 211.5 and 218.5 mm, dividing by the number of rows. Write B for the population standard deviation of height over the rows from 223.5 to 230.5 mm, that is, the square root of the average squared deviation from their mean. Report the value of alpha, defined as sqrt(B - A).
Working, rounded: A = 1.97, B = 4.2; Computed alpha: 1.5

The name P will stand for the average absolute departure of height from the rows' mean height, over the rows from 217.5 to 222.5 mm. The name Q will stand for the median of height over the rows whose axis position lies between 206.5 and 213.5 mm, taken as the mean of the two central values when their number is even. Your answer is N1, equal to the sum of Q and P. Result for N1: 94.4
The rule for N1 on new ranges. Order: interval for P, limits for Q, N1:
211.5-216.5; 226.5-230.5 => 92.7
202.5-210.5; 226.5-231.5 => 91.8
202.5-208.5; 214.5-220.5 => 92.8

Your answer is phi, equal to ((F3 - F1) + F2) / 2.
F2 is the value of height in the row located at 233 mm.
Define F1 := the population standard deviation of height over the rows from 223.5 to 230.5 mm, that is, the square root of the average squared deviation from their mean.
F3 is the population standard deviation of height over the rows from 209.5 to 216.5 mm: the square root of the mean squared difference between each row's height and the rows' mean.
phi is 46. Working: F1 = 4.2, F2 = 93.7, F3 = 1.9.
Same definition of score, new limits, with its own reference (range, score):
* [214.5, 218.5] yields 1.1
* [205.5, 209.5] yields -0.7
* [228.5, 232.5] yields 0.9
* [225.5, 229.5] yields -1.0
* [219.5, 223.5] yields 0.8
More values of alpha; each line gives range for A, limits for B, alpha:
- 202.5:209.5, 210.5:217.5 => 0.5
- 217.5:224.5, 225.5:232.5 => 1.5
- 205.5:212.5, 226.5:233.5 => 1.8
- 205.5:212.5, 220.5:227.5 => 1.0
